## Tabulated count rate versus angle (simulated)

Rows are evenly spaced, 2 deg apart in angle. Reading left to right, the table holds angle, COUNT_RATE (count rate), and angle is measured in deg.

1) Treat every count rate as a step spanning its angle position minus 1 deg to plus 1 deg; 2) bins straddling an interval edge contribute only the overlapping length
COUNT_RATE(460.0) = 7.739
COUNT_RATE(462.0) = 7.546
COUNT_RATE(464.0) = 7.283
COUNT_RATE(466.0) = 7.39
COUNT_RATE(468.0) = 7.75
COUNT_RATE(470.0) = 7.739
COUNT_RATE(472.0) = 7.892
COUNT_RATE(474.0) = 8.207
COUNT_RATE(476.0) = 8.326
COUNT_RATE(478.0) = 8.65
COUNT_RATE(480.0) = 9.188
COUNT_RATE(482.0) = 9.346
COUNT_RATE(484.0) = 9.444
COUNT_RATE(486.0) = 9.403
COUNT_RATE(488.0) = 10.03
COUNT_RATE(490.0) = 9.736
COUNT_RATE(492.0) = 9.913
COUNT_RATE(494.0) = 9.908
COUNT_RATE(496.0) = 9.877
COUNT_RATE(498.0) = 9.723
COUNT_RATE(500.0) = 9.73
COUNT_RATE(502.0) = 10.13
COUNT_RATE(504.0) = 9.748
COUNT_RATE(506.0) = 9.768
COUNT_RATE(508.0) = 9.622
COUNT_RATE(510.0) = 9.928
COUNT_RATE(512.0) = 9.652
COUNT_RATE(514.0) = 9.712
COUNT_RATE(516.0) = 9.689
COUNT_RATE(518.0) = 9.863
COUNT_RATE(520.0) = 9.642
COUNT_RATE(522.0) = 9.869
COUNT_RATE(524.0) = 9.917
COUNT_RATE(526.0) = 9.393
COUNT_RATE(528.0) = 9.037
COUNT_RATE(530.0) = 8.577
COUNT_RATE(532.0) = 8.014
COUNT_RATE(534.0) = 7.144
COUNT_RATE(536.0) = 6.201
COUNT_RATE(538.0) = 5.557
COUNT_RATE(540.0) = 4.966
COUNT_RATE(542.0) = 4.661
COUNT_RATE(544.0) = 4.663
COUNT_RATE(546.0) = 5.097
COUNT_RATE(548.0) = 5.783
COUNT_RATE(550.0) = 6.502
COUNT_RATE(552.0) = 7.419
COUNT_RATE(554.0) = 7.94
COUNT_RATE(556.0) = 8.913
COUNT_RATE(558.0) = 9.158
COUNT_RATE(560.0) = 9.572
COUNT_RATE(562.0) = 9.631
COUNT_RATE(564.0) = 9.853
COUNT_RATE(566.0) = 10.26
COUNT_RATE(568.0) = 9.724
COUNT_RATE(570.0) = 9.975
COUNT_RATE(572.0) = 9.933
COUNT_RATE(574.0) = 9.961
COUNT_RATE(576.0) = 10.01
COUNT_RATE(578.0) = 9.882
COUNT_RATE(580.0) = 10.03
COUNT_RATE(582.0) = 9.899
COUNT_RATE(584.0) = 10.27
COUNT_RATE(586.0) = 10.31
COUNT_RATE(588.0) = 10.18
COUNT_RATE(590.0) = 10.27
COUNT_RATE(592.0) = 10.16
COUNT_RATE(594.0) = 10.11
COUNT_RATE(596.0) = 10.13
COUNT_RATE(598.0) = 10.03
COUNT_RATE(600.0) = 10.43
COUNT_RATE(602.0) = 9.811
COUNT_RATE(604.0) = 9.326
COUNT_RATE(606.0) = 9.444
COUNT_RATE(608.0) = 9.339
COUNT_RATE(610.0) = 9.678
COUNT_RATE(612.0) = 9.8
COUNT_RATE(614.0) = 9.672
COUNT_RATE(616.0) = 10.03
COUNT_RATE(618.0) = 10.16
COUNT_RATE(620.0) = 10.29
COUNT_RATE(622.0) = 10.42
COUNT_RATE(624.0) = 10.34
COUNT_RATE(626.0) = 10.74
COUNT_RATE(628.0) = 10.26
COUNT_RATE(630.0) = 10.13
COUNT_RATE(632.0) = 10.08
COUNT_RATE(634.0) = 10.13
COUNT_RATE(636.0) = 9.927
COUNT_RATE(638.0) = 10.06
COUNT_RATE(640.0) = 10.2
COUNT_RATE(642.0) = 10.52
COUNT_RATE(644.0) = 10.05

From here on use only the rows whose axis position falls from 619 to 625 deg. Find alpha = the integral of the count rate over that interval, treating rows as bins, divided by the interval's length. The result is 10.35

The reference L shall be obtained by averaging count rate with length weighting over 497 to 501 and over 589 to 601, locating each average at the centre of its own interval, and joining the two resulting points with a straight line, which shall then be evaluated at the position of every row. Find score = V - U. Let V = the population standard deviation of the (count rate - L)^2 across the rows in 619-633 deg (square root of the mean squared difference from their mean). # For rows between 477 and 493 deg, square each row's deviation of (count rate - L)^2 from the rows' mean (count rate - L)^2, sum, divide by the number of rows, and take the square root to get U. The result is -0.2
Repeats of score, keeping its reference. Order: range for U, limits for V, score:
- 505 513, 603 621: 0.3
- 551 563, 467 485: -1.1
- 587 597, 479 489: 0.1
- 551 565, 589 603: -2.3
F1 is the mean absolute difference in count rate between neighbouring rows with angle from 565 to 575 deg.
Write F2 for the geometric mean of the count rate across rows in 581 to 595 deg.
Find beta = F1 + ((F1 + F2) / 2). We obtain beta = 5.4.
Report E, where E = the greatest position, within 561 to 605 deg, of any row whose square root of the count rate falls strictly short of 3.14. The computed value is 604.0 deg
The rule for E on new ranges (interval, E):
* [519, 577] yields 568.0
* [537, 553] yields 552.0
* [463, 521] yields 520.0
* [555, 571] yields 568.0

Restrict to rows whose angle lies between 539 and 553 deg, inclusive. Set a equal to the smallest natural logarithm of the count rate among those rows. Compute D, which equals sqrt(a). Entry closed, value 1.24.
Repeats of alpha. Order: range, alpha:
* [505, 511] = 9.77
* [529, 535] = 7.91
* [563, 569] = 9.95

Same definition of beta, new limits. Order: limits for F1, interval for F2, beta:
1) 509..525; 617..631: 5.4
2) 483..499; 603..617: 5.1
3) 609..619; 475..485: 4.8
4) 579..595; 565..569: 5.2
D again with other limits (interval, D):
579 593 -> 1.51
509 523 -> 1.51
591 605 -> 1.49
